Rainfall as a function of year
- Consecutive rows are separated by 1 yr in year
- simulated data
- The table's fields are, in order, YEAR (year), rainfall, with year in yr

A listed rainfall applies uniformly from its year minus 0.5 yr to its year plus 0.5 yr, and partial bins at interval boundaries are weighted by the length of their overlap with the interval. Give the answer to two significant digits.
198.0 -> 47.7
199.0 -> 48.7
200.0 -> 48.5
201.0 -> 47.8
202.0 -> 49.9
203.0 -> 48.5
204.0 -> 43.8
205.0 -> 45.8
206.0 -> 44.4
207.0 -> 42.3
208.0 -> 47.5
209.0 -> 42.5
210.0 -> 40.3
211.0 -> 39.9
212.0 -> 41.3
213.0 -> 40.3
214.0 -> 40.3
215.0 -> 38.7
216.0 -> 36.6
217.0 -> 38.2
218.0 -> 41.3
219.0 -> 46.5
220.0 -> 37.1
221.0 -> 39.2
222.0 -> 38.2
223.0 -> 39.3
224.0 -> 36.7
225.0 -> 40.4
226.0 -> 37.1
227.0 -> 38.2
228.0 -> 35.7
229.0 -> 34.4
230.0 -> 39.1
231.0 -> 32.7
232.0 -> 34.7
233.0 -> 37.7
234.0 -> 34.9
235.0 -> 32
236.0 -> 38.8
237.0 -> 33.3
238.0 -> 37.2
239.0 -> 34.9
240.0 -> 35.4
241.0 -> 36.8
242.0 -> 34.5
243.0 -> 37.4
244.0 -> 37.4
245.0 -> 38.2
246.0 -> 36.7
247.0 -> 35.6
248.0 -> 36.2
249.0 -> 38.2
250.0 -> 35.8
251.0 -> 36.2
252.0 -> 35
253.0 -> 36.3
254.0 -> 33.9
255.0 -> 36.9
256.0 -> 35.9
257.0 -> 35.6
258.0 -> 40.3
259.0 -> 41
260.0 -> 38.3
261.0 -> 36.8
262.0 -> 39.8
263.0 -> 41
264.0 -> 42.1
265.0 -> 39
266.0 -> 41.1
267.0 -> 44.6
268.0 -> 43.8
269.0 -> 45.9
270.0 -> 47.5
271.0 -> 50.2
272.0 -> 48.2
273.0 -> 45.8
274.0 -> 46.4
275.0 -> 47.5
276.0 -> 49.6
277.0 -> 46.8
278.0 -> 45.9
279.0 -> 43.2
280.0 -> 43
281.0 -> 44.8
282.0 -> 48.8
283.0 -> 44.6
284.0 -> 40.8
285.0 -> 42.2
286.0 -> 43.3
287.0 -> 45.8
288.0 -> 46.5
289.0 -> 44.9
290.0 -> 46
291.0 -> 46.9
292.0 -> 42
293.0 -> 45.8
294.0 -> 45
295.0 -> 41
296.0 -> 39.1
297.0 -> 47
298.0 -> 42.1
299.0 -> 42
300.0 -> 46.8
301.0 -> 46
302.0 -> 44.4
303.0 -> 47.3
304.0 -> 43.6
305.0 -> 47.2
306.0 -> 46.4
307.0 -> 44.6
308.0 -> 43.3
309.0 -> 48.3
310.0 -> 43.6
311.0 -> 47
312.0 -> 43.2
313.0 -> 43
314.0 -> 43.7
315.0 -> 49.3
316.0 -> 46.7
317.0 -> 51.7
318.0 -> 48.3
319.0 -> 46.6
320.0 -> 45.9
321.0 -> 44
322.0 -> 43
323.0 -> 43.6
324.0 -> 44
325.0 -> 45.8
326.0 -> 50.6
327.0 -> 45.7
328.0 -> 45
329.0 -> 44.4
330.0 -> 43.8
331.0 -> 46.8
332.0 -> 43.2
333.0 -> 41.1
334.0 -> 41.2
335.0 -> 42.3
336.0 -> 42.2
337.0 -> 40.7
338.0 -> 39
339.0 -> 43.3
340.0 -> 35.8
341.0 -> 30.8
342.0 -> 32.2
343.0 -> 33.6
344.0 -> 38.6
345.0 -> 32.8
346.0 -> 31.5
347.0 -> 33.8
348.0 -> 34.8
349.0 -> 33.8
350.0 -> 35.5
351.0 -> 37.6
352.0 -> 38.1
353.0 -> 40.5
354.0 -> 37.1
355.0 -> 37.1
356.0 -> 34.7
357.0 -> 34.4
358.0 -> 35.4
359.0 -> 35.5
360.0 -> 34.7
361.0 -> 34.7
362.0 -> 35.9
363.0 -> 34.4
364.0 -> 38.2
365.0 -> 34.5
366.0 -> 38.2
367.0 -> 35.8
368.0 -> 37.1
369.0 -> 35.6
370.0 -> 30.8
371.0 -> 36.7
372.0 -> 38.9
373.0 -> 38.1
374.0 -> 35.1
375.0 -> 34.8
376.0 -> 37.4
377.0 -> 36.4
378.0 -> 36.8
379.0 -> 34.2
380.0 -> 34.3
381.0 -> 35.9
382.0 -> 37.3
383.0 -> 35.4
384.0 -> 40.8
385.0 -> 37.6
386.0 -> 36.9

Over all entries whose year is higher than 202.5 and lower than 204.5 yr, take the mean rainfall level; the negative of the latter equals -46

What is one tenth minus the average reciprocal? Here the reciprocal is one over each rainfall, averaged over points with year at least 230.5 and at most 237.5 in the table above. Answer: 0.071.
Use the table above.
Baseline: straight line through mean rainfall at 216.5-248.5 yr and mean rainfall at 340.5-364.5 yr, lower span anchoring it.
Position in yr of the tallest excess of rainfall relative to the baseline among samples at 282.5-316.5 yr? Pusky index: 315.0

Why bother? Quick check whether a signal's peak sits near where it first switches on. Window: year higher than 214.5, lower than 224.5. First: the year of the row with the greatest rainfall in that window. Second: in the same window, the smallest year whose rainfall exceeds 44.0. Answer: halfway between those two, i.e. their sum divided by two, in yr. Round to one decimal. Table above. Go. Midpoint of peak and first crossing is 219.0 yr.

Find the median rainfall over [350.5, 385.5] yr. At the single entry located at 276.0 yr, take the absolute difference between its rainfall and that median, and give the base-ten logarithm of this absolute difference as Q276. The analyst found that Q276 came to 1.14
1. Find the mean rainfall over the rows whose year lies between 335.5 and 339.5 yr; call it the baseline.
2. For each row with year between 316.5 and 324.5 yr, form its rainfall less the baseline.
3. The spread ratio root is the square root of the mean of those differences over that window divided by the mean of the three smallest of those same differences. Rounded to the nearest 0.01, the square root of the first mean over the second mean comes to 1.43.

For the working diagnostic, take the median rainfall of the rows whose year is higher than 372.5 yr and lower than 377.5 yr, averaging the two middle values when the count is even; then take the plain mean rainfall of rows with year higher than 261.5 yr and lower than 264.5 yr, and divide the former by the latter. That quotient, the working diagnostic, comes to 0.89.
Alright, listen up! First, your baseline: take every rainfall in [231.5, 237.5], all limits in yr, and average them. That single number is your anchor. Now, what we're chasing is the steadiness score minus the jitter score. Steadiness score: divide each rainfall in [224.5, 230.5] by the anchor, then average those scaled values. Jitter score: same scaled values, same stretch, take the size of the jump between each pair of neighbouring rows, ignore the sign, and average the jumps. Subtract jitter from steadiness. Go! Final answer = 0.99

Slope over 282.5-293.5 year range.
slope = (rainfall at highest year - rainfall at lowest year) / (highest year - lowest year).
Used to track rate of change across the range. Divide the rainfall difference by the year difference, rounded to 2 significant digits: 0.12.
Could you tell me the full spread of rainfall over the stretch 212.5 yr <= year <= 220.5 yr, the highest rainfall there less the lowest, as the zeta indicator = 9.9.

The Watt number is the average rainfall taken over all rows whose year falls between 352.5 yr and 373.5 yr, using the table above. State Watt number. 36.1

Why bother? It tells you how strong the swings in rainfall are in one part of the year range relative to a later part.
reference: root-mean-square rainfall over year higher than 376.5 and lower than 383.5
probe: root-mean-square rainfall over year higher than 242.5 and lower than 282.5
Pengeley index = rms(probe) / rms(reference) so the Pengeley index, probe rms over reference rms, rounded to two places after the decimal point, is 1.16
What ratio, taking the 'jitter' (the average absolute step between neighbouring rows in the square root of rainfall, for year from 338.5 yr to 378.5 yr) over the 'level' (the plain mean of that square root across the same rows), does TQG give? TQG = 0.031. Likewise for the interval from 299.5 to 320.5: 0.029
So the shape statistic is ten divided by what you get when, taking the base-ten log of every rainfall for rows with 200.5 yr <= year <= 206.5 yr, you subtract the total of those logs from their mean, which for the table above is -1.2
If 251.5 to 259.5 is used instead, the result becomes -0.9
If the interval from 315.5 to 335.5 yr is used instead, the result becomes -0.3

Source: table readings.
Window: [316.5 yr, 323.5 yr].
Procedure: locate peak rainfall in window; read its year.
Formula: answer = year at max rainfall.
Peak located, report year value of 317.0 yr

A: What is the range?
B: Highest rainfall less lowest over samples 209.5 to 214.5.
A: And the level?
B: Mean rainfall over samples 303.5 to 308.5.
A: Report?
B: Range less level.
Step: -44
